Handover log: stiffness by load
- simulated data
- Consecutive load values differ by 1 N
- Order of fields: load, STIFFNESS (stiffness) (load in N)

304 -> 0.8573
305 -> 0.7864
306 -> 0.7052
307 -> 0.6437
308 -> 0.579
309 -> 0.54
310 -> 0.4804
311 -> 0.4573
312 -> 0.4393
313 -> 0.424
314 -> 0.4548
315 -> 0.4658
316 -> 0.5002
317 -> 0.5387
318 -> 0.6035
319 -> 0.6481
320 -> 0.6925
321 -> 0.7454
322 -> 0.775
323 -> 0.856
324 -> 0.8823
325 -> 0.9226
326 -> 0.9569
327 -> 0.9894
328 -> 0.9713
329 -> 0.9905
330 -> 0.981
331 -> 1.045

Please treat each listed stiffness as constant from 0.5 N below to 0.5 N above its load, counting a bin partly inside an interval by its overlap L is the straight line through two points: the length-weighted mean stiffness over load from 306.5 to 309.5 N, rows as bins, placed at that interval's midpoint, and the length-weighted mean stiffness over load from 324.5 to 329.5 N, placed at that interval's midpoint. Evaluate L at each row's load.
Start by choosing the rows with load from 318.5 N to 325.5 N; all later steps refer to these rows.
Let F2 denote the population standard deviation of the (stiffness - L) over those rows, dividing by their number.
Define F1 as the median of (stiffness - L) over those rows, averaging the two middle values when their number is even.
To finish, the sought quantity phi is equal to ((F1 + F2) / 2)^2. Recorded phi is 0.0003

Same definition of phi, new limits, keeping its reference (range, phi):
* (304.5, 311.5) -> 0.0050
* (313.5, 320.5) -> 0.0082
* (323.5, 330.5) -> 0.0000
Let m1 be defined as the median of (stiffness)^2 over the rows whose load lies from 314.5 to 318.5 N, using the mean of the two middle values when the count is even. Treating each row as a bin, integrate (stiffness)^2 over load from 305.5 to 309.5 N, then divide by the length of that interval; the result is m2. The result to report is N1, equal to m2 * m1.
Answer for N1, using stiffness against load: 0.10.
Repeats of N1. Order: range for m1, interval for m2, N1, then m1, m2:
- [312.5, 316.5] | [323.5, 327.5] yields 0.19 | 0.21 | 0.88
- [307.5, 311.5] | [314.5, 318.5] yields 0.07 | 0.26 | 0.28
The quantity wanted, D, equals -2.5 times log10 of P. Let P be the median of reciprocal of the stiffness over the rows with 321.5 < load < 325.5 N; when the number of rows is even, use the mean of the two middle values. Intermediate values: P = 1.2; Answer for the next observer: -0.2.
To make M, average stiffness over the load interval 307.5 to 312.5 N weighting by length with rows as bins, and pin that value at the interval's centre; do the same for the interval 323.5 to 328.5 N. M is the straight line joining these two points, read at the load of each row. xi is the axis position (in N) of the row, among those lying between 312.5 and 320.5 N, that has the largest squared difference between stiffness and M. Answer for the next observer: 315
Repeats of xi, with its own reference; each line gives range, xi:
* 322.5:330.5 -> 330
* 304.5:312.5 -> 305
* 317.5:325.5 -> 318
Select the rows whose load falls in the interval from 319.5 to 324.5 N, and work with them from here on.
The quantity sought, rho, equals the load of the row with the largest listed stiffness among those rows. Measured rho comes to 324 N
